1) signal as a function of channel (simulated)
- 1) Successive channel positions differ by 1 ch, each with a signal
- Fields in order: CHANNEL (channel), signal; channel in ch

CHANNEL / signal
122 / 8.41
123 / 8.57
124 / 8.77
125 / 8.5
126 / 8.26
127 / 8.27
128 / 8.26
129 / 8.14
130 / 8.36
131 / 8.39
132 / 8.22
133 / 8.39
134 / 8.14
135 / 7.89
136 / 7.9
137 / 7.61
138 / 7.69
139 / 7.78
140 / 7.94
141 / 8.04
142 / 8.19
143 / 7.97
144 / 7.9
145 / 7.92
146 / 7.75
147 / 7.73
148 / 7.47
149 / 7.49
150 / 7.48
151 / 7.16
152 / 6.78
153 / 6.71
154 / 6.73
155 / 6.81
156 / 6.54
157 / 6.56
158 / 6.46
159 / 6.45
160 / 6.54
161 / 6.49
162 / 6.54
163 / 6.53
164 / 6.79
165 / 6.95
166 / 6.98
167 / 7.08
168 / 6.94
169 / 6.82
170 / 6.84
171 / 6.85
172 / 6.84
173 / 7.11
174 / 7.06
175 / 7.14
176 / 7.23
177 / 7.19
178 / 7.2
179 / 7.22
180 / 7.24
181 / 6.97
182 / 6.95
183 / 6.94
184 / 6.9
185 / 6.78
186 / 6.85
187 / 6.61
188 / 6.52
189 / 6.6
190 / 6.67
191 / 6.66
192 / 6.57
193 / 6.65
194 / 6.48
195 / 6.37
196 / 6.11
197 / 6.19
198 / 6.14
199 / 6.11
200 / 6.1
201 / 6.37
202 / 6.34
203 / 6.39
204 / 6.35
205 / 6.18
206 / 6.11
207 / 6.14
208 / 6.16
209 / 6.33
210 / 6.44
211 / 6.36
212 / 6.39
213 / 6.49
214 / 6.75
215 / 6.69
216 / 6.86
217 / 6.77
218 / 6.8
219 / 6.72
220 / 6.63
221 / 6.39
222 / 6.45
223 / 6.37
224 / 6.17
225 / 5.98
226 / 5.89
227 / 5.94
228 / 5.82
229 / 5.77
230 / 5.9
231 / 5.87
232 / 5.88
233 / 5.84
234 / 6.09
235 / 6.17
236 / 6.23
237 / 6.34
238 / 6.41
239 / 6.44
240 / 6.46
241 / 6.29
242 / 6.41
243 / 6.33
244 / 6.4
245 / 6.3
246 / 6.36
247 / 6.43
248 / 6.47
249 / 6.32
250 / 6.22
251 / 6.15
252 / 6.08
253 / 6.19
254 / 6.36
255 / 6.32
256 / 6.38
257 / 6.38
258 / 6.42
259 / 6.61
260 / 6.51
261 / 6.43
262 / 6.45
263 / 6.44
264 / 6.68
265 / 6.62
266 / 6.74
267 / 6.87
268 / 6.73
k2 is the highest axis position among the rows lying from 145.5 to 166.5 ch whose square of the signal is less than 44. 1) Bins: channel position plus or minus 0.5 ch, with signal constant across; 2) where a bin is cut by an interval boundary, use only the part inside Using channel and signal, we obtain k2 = 163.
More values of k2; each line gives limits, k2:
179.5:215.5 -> 213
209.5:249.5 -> 249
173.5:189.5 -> 189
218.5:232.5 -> 232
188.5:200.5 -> 200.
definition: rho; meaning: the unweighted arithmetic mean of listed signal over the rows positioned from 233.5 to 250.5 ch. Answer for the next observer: 6.3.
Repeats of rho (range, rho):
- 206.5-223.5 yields 6.5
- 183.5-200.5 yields 6.5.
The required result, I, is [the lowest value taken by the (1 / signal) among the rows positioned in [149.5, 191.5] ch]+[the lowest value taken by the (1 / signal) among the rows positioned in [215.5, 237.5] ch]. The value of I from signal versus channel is 0.28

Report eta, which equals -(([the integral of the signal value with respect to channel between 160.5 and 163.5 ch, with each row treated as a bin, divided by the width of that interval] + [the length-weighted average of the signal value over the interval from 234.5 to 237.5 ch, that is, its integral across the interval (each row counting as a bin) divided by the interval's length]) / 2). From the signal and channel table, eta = -6.4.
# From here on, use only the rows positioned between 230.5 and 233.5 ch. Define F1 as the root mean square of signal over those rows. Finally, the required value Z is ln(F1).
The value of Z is 1.77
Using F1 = 5.9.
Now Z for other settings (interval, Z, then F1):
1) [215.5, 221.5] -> 1.90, 6.7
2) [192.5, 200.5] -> 1.84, 6.3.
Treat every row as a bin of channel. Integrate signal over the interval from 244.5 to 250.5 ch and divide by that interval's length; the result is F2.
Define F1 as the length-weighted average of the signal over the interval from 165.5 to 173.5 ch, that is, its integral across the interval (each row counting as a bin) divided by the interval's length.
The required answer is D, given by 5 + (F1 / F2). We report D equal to 6.09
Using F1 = 6.9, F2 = 6.35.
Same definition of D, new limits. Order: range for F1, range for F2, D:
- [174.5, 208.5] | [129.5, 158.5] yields 5.87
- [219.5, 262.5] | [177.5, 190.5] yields 5.91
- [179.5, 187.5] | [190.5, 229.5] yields 6.09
